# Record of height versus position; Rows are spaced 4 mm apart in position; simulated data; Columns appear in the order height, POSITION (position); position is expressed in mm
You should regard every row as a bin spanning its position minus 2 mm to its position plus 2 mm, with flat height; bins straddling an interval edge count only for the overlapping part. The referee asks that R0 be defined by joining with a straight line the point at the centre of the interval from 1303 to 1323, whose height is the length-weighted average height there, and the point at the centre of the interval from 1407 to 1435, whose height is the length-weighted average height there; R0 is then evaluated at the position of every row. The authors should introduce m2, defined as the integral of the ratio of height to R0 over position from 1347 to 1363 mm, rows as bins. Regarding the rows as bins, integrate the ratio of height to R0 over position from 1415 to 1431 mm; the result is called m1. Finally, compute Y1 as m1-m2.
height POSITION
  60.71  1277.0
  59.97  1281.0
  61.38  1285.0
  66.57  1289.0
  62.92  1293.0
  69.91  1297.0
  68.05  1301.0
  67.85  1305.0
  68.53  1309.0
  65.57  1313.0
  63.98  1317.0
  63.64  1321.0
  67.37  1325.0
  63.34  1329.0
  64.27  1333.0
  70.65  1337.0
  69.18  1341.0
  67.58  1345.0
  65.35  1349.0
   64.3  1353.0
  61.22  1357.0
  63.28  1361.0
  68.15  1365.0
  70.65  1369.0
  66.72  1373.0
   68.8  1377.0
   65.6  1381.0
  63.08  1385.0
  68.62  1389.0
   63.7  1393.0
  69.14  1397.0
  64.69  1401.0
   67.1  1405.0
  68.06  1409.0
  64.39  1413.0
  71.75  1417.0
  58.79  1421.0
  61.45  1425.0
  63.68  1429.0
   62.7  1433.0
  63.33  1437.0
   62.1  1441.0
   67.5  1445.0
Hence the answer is 0.32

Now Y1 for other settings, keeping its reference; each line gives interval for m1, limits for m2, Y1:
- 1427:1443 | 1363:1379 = -1.17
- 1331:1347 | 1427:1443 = 0.89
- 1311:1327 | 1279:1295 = 0.69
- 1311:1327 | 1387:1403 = -0.60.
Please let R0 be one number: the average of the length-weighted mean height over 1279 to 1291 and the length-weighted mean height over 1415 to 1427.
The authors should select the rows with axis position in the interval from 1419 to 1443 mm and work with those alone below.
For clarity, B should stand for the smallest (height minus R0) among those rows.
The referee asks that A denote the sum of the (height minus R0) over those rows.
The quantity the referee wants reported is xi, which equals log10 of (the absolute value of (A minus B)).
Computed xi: 0.52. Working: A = -7.9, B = -5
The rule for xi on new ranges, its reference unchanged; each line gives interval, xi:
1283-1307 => 1.27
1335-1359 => 1.31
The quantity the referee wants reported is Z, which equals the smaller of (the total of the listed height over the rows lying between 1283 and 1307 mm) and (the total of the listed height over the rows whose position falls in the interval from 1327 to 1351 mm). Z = 397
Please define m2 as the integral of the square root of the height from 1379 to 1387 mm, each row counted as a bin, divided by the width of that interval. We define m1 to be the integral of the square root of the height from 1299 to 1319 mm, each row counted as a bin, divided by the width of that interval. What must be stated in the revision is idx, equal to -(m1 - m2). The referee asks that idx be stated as -0.15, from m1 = 8.17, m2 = 8.02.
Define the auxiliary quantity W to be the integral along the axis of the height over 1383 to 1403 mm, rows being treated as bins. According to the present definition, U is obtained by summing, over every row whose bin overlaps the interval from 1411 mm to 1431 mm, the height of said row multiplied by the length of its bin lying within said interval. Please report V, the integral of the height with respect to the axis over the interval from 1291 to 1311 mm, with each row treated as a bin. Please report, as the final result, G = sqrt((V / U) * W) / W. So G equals 0.0283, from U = 1280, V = 1349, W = 1317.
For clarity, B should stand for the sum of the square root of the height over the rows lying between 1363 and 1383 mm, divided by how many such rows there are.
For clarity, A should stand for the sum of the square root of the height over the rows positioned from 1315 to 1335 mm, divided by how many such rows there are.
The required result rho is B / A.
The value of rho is 1.03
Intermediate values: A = 8.03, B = 8.24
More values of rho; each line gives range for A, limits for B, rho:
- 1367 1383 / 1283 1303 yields 0.98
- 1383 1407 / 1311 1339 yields 1.00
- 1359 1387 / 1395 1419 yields 1.01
